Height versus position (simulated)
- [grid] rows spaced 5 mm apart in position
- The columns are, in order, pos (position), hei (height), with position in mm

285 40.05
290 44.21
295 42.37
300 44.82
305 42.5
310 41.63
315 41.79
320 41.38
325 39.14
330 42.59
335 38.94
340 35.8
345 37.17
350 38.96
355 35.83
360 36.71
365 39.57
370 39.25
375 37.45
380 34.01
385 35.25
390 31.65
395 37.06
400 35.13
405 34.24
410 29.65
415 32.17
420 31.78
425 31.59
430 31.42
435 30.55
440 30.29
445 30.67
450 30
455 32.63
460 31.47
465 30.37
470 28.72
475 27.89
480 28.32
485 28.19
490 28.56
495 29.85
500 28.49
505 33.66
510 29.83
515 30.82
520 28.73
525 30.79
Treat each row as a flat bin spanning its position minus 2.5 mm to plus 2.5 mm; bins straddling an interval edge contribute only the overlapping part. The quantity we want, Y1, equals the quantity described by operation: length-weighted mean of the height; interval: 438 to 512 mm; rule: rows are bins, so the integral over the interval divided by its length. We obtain 30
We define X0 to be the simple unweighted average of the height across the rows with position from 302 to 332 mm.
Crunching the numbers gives 41.5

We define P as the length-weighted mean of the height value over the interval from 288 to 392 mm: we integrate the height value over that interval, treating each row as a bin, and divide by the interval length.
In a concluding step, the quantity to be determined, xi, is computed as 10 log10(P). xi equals 15.9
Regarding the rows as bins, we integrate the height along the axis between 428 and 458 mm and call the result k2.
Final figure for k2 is 928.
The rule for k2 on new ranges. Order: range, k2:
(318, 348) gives 1174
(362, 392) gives 1088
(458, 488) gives 873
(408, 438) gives 936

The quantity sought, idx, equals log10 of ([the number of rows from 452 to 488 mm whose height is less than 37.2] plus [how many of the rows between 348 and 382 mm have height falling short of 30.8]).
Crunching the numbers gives 0.85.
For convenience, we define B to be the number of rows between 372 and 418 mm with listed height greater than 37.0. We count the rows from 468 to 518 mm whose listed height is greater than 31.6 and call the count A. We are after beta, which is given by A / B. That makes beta 0.5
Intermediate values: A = 1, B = 2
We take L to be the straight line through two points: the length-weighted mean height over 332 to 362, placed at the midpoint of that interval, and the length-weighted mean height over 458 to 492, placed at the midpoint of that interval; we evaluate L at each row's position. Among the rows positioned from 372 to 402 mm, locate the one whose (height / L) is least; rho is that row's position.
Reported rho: 390 mm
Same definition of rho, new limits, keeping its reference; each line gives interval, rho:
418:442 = 435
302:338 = 325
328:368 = 340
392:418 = 410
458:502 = 475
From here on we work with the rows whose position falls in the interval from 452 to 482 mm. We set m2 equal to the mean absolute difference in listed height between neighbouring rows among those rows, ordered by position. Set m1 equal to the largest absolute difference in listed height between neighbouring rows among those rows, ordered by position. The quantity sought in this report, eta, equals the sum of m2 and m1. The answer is 3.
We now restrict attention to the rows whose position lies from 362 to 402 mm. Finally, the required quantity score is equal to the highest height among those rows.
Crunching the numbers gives 39.57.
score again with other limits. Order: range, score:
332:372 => 39.57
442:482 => 32.63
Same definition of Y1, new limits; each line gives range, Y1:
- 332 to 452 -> 34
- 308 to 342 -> 40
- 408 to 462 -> 31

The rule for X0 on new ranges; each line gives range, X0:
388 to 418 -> 33.3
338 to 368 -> 37.3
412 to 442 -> 31.3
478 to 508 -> 29.5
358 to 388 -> 37.0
